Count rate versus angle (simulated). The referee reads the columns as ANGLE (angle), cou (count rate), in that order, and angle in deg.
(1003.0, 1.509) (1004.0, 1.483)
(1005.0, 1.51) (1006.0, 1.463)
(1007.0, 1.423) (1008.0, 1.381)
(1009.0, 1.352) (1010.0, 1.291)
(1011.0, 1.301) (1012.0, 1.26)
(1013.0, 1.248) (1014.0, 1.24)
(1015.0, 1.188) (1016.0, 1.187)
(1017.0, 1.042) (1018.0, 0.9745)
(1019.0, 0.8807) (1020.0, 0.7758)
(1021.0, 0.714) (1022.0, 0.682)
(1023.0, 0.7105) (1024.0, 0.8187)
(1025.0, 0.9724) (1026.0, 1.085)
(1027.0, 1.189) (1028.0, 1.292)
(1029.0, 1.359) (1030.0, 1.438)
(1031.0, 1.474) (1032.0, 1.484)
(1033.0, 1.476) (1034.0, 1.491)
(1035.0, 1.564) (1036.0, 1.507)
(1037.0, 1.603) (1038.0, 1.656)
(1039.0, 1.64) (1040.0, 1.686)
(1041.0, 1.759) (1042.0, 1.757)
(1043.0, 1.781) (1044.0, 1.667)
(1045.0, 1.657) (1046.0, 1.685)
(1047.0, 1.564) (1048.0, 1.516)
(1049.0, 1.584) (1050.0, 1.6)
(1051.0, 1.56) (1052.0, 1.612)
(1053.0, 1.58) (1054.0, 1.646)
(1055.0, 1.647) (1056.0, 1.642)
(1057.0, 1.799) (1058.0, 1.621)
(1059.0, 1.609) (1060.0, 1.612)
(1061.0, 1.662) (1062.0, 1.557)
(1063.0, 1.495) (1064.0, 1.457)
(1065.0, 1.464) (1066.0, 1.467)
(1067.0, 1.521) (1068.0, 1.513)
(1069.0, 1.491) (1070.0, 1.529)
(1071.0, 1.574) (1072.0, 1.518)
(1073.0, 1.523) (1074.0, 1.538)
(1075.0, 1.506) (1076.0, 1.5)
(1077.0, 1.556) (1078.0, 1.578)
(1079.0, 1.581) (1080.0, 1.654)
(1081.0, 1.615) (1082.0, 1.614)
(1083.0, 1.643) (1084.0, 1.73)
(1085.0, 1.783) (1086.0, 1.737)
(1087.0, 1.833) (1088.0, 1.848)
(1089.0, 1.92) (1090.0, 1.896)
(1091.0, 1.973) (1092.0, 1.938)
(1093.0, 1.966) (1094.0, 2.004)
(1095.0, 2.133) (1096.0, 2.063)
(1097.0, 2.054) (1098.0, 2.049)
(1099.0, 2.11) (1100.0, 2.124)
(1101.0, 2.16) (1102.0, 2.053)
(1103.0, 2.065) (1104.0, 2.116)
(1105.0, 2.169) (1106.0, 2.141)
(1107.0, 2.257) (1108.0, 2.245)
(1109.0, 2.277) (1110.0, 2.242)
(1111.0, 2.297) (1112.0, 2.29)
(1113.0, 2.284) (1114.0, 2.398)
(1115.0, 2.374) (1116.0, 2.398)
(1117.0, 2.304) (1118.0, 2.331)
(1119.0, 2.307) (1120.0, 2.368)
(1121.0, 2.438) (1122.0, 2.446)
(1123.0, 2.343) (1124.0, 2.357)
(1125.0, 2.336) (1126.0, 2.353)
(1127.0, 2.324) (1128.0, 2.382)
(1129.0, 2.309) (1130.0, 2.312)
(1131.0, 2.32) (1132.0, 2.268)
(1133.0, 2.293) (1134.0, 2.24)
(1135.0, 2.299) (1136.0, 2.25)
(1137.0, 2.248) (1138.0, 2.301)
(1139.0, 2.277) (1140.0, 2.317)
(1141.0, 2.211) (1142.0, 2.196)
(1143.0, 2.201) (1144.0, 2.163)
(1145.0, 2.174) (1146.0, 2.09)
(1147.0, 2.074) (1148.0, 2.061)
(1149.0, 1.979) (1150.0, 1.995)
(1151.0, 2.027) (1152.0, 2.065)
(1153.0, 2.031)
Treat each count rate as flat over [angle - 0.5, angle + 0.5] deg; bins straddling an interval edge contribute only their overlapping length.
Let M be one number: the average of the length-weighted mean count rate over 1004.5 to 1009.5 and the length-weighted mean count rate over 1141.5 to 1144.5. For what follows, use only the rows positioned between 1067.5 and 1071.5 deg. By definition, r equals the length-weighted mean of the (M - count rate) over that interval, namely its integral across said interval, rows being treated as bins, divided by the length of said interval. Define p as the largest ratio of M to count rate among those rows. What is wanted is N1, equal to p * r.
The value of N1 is 0.3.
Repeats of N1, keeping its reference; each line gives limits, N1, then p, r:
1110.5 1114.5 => -0.4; 0.8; -0.51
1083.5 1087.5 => 0.0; 1.0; 0.04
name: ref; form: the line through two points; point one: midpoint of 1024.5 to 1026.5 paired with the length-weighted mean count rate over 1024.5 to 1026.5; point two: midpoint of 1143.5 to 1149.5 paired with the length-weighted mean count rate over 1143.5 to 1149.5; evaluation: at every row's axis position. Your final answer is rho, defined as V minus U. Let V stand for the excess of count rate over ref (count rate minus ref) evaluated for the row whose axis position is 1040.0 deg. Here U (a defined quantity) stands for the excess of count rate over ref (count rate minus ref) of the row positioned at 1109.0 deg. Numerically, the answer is 0.01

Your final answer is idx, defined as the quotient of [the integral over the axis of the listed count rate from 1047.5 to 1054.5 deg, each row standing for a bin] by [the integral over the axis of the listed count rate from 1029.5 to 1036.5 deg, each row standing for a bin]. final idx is 1.06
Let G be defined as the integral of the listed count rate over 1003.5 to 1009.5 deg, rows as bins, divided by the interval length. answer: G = 1.4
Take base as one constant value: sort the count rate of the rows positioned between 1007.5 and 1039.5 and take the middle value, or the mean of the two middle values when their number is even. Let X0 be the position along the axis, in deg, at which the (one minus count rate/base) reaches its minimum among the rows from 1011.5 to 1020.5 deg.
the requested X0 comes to 1012.0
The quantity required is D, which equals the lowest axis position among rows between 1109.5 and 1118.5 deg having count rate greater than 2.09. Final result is 1110.0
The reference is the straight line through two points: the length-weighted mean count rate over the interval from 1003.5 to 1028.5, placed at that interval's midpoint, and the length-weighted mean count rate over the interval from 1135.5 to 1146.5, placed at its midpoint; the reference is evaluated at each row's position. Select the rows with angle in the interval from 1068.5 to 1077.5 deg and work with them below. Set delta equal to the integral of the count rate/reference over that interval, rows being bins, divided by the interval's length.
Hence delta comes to 0.94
